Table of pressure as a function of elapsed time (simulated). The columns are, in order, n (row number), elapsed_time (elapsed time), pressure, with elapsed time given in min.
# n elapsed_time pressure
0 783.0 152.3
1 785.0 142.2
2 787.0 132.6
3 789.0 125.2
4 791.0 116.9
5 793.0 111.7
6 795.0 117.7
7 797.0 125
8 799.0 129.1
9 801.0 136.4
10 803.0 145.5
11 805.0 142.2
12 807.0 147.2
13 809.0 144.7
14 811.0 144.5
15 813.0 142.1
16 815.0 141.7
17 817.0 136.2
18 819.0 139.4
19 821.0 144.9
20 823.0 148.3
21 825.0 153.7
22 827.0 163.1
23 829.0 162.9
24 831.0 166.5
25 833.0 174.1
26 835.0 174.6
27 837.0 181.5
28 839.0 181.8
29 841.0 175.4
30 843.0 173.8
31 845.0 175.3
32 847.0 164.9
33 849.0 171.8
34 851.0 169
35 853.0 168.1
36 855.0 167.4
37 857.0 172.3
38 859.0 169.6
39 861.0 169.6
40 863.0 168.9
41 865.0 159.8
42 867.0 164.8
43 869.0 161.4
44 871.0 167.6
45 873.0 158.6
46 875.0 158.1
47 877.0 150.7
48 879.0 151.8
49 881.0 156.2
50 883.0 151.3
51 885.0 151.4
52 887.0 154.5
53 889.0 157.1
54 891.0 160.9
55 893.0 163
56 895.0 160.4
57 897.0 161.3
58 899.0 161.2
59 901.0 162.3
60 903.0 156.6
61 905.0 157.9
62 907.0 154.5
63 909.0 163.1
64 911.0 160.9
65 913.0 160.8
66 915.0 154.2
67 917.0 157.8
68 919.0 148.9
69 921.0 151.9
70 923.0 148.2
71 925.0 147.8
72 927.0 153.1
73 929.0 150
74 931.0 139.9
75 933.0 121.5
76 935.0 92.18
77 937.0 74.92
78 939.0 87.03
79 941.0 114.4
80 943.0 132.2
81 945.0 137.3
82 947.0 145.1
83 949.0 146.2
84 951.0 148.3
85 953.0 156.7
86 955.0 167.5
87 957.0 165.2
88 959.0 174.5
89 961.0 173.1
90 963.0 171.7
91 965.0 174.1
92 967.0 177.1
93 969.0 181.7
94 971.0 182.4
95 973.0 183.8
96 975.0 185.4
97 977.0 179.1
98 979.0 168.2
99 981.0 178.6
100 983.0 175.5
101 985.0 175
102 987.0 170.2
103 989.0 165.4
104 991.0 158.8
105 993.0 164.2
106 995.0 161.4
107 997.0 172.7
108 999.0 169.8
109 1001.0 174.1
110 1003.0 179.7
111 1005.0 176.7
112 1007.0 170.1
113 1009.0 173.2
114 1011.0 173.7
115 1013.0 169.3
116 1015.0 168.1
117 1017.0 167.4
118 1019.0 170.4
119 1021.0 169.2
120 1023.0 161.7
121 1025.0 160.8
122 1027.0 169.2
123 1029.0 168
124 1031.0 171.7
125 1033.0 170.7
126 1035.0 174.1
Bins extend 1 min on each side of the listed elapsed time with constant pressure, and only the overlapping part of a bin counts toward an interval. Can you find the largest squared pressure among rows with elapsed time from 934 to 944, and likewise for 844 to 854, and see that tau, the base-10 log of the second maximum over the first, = 0.25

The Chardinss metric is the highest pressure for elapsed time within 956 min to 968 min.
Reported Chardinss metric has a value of 177.1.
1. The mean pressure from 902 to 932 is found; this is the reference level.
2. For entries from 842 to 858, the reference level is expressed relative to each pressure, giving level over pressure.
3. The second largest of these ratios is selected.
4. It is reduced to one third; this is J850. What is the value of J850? 0.31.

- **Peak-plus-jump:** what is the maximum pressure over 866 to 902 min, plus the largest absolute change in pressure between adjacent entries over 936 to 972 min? 195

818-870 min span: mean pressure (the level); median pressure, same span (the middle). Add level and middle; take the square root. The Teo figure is 18.3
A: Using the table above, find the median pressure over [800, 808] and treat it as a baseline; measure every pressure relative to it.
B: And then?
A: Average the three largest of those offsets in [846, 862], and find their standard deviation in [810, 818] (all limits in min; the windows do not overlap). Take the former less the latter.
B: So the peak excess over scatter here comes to 24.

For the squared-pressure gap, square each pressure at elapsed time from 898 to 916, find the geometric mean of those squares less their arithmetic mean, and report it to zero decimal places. -20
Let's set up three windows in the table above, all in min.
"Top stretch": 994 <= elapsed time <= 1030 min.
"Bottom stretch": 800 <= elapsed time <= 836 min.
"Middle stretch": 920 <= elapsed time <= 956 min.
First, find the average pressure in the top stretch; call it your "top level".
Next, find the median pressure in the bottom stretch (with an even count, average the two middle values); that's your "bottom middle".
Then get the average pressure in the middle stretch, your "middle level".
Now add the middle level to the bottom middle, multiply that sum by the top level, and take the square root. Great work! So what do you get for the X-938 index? 218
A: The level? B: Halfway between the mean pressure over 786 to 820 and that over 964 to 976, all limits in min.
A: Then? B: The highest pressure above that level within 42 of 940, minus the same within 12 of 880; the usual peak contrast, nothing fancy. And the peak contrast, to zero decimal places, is 18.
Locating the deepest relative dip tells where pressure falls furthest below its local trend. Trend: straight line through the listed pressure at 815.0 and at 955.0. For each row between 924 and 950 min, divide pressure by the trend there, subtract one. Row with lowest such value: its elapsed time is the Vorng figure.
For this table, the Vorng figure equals 937.0 min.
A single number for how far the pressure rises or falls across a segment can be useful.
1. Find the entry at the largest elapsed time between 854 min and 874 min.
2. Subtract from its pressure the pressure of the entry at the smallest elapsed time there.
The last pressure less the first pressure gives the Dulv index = -8.8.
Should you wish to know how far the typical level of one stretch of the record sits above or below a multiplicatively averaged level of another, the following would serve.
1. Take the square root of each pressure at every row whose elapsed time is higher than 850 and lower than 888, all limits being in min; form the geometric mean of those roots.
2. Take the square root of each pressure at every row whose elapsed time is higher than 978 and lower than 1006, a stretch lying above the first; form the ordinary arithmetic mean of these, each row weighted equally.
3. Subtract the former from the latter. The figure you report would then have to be 0.36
